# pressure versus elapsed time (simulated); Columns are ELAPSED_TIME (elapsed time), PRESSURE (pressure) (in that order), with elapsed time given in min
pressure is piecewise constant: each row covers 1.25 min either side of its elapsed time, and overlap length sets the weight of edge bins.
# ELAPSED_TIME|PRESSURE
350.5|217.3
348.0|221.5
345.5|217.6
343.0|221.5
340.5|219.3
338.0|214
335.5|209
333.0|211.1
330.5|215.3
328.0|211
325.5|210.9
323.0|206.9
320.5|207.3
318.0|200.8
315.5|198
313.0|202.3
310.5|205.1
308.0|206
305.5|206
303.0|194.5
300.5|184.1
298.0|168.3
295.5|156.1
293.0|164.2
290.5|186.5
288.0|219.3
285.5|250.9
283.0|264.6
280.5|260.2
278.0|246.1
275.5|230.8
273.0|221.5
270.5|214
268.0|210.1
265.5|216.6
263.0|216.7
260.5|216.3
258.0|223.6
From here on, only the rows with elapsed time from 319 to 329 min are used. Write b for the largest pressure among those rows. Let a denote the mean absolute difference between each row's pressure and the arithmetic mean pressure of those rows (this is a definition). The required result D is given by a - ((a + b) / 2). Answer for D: -105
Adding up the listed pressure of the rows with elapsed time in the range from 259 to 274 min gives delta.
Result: 1295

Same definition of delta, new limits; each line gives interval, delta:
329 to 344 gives 1290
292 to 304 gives 867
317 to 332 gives 1252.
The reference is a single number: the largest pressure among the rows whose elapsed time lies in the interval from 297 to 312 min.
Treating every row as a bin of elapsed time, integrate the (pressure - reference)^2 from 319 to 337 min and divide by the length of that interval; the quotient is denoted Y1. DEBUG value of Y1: 25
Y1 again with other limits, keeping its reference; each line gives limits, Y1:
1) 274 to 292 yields 1579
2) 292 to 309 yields 896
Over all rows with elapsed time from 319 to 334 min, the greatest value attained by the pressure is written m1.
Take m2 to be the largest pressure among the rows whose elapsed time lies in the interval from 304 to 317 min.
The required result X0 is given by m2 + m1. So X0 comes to 421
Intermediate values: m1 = 215.3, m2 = 206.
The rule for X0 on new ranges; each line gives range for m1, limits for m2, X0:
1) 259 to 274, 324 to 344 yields 443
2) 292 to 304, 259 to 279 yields 441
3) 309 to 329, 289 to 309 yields 417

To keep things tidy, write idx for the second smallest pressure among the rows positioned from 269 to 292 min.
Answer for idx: 214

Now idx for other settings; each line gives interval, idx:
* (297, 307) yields 184.1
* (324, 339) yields 210.9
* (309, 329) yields 200.8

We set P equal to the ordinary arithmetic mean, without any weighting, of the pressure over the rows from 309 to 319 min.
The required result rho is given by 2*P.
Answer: 403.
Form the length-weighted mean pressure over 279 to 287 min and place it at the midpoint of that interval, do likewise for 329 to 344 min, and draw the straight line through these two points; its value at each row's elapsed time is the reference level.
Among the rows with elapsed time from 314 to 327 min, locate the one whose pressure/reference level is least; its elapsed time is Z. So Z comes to 315.5 min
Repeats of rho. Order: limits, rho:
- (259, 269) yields 430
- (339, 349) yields 440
